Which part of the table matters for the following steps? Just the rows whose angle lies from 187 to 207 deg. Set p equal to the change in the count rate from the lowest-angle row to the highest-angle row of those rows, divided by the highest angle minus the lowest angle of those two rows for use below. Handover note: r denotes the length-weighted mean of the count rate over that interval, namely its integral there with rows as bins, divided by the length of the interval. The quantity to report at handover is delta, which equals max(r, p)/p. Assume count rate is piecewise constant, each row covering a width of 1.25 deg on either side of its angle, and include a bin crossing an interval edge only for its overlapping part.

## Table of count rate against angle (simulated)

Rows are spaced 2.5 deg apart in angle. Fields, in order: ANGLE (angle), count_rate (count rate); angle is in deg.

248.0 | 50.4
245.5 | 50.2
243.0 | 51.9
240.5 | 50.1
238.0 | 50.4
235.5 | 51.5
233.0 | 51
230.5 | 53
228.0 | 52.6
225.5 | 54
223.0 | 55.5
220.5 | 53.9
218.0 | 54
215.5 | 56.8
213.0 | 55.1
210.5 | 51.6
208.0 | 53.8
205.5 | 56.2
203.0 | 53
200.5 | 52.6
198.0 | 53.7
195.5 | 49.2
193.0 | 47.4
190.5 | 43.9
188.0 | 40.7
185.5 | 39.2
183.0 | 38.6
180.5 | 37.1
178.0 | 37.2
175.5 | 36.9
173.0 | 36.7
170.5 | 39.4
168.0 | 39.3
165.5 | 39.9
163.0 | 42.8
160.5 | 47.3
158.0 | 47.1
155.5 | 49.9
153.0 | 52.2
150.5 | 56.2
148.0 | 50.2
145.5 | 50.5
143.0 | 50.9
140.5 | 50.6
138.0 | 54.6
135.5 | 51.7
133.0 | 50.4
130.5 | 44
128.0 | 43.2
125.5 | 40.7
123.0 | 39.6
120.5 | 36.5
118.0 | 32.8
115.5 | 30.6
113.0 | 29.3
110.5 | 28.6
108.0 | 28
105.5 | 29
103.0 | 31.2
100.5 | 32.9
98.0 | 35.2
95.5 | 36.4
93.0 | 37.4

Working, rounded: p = 0.9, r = 50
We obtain 56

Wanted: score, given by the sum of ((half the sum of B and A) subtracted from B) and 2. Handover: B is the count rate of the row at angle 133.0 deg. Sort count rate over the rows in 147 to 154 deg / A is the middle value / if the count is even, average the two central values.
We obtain 1.1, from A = 52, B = 50.4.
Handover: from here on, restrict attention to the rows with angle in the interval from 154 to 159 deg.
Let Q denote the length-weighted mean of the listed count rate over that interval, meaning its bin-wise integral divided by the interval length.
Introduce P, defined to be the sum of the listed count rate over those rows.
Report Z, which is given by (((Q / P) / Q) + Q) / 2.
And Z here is 24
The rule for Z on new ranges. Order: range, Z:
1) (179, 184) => 19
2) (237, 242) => 25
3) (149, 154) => 27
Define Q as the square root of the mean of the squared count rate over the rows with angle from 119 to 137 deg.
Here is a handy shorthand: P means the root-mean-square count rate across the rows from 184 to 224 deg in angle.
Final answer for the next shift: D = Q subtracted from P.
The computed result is 7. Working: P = 51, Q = 44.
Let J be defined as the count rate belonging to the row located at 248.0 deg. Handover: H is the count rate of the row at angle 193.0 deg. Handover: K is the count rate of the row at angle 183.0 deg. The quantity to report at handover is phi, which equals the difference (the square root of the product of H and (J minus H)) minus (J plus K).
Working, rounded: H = 47.4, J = 50.4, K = 38.6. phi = -77.1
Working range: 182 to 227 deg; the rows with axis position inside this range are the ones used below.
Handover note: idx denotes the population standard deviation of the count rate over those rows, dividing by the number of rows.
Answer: 5.8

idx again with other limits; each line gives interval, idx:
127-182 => 6.2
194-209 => 2.1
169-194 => 3.3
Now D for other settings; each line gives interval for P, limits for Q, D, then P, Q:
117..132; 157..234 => -8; 40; 48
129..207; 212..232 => -8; 47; 54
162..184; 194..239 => -15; 39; 53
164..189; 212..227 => -16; 39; 55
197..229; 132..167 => 4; 54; 50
